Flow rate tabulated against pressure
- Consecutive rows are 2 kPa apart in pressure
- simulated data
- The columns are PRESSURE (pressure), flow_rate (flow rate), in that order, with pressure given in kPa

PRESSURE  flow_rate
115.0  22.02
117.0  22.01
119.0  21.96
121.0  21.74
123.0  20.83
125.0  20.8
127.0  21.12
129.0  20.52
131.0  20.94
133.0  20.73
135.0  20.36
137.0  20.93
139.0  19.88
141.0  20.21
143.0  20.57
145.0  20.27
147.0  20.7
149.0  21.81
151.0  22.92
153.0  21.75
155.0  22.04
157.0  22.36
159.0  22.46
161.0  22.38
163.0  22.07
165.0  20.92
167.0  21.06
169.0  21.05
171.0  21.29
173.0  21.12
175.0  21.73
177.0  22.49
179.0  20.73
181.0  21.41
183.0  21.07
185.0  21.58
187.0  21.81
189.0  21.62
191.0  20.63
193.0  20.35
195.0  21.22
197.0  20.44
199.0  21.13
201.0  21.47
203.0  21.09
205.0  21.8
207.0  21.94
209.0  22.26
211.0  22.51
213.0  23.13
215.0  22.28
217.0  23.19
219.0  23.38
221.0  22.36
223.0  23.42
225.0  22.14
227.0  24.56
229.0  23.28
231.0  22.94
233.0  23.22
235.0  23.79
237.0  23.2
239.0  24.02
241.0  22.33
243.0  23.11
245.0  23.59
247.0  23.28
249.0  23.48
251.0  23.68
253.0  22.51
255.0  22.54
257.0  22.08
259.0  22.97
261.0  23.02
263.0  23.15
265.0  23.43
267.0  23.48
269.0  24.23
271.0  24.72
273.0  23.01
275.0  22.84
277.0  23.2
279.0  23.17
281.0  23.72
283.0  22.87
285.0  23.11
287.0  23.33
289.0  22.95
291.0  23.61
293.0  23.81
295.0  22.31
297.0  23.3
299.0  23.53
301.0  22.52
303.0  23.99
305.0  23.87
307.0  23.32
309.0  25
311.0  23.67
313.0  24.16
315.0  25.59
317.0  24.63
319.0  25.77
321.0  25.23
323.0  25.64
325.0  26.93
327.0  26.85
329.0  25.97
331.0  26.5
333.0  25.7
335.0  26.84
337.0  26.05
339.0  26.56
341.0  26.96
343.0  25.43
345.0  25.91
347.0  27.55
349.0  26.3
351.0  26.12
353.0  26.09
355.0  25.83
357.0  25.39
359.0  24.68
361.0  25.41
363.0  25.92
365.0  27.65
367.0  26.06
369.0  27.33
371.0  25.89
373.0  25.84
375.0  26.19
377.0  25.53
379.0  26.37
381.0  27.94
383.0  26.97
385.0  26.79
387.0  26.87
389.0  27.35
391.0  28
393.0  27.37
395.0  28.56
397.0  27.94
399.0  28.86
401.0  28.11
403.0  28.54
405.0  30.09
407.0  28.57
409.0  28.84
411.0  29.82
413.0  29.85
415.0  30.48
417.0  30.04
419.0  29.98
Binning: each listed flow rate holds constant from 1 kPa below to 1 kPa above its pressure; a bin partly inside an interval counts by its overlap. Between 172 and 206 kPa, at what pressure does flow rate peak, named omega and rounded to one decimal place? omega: 177.0 kPa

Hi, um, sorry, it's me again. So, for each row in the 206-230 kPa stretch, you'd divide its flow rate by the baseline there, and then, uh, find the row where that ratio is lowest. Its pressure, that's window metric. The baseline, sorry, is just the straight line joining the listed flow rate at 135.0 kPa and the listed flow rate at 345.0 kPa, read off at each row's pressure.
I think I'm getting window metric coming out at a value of 225.0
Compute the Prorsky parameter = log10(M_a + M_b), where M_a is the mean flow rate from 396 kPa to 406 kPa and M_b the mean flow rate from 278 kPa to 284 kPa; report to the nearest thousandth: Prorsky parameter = 1.716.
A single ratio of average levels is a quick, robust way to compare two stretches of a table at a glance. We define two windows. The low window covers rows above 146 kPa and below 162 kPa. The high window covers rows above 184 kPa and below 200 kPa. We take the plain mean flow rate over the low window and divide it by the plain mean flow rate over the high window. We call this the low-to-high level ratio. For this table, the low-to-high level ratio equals 1.05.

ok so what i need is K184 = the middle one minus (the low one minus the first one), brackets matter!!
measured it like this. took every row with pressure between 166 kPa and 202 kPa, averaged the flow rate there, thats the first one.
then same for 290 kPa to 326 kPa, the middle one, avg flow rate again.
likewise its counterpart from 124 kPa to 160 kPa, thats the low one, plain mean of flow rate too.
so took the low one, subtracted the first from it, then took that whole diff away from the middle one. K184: 24.4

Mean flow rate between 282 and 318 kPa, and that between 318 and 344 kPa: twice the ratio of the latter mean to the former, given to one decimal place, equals 2.2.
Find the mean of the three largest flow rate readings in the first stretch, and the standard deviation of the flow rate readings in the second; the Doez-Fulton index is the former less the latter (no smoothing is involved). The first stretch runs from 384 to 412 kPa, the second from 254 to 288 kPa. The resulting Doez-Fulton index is 29.0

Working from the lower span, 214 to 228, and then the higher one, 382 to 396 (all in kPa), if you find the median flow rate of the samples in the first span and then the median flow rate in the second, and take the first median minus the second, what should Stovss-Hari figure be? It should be -4.2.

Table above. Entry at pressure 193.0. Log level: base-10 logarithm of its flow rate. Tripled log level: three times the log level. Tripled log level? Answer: 3.93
